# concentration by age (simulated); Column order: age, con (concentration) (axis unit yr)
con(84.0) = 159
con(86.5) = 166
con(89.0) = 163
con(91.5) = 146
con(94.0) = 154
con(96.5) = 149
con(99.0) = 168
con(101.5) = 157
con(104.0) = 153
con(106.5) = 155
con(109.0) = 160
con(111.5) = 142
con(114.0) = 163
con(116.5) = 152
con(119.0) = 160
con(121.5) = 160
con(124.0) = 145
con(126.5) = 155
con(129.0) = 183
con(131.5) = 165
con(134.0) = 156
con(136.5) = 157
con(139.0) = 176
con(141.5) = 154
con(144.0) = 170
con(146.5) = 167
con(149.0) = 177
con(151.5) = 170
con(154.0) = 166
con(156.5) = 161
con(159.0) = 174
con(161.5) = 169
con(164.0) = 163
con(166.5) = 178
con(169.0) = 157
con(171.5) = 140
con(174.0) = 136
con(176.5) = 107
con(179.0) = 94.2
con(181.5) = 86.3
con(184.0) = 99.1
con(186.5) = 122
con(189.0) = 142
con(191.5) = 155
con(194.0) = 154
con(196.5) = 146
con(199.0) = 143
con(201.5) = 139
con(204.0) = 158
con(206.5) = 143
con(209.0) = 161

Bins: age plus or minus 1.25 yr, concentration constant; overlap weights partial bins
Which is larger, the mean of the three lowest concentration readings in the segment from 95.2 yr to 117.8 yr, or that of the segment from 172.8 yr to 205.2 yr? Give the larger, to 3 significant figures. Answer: 148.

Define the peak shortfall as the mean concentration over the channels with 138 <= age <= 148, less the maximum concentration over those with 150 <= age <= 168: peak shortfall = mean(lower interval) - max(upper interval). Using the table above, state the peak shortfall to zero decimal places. -11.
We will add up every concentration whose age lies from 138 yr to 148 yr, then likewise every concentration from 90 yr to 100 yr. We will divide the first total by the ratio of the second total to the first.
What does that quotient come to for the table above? 721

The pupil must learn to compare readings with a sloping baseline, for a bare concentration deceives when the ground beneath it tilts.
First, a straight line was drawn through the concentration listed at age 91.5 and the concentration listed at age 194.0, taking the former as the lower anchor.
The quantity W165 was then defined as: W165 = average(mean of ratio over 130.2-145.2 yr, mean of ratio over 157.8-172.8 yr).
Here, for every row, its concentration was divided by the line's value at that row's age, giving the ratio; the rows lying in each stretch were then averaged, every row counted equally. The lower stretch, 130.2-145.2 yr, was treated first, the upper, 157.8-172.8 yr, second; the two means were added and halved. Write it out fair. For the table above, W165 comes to 1.08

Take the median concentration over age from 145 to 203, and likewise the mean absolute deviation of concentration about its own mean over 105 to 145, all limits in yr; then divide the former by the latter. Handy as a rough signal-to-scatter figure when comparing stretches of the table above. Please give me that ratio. 20.4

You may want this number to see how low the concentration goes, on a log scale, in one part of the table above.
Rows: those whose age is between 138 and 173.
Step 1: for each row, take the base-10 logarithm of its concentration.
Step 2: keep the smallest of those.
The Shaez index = 2.15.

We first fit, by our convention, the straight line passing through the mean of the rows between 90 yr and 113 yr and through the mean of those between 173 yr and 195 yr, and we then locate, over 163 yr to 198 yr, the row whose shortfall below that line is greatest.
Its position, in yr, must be 181.5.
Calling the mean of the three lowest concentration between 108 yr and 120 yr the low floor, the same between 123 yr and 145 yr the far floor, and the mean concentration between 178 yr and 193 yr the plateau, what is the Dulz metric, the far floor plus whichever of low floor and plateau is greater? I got 303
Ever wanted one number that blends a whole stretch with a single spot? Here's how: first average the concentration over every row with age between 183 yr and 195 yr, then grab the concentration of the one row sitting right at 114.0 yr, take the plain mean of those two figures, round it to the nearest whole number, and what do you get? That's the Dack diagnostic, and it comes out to 149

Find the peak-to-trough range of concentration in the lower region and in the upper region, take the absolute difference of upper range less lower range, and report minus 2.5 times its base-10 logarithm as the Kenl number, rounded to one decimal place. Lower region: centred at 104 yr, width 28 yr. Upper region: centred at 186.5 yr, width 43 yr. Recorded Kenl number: -4.5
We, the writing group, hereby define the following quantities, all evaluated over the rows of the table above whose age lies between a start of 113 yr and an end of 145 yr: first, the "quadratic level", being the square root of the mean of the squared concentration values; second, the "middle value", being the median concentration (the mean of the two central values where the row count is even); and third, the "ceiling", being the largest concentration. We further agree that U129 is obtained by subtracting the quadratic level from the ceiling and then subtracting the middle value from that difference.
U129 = -139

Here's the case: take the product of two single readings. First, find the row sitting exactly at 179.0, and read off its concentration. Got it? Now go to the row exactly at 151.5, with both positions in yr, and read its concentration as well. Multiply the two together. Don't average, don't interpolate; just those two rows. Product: 16014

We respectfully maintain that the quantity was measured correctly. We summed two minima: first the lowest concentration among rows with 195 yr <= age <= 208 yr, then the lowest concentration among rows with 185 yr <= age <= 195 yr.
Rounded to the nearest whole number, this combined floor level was 261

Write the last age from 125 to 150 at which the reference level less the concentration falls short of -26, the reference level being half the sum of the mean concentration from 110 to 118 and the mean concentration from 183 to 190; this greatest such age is 149.0 yr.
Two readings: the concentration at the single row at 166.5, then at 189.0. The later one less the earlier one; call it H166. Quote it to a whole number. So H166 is -36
